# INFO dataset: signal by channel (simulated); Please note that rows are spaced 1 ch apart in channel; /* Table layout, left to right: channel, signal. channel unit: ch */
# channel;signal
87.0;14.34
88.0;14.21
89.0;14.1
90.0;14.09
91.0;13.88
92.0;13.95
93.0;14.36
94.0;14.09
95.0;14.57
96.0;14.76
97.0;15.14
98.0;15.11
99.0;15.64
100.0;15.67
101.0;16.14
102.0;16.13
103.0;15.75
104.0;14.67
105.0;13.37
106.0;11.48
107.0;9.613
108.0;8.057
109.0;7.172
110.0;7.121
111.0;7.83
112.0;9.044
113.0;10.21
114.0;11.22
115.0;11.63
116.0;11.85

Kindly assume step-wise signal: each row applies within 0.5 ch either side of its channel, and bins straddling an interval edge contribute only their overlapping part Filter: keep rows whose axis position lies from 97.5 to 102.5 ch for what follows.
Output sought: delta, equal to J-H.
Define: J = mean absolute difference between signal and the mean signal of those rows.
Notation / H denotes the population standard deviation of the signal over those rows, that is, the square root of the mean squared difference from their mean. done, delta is -0.06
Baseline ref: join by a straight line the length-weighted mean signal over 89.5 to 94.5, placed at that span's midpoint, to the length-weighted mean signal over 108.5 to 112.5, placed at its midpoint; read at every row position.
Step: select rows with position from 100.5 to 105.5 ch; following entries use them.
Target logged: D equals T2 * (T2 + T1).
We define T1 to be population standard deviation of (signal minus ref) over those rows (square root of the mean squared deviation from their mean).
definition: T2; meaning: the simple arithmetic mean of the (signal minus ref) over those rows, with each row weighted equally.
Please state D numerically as 26.9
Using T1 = 0.6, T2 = 4.9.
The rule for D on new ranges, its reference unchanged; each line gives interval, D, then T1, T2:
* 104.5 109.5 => 2.6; 1.8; 1.0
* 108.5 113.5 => 1.5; 1.7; 0.7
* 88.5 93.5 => -0.1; 0.6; -0.3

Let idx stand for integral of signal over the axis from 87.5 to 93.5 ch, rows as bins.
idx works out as 85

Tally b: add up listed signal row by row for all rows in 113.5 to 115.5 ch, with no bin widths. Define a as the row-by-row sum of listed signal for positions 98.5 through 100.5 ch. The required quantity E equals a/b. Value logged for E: 1.37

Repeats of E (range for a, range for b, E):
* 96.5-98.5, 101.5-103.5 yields 0.95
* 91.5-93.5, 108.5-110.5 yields 1.98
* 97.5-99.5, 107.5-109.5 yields 2.02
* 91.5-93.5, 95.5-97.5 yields 0.95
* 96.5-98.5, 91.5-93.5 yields 1.07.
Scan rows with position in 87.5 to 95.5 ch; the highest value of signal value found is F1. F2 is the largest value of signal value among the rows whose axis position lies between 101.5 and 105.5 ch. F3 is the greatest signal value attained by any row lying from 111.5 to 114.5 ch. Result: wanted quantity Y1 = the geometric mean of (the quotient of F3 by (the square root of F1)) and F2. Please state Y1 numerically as 6.9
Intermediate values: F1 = 14.57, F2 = 16.13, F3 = 11.22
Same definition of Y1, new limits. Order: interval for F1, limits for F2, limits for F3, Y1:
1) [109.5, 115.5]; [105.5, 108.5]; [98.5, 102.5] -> 7.4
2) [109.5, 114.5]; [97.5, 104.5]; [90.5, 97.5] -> 8.5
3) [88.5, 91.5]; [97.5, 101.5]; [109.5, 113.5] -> 6.6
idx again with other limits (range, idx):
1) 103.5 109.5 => 64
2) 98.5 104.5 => 94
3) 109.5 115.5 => 57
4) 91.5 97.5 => 87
